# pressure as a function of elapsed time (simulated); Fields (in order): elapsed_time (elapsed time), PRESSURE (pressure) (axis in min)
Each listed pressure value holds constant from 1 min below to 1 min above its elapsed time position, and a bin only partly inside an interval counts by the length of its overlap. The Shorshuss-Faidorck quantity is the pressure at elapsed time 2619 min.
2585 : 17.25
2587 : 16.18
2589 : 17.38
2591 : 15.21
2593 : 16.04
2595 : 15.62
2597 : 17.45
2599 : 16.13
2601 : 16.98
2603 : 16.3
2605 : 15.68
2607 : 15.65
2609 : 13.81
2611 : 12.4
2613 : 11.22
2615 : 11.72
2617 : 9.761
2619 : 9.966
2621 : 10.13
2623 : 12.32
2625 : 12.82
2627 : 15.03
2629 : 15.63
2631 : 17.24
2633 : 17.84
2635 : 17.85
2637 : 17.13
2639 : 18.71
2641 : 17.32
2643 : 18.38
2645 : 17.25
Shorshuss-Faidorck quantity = 9.966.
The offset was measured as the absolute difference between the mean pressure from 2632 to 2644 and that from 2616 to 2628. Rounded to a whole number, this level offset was 6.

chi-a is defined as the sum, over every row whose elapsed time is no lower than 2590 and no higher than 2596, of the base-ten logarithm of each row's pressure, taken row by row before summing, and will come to 3.6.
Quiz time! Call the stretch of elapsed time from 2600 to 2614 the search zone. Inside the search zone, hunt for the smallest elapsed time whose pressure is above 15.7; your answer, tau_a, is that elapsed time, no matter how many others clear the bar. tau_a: 2601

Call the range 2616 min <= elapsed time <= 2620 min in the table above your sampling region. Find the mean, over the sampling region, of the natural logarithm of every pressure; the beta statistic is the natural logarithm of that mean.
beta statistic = 0.83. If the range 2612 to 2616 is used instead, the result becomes 0.89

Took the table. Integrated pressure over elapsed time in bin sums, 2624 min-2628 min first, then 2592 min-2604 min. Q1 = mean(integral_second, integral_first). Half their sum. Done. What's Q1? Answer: 126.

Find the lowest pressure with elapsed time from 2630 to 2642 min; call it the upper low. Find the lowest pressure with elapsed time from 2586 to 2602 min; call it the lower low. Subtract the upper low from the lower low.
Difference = -2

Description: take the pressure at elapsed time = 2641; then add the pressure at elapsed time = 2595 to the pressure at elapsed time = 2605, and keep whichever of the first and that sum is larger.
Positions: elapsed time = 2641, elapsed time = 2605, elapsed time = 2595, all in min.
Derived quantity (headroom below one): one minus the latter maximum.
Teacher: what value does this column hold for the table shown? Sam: -30.3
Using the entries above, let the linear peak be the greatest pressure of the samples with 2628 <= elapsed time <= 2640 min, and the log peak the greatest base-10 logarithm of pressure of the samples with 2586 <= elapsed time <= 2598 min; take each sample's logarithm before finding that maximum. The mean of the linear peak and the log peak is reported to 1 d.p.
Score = 10.0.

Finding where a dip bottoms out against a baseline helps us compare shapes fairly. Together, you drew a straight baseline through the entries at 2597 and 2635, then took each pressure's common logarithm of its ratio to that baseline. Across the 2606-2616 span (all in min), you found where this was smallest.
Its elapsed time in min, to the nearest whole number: 2613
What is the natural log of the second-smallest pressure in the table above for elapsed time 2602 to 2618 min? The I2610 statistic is 2.42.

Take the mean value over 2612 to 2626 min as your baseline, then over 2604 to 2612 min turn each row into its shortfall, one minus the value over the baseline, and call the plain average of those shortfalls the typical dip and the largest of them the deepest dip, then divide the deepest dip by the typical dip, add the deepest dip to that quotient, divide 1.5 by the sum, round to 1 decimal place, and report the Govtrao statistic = 5.4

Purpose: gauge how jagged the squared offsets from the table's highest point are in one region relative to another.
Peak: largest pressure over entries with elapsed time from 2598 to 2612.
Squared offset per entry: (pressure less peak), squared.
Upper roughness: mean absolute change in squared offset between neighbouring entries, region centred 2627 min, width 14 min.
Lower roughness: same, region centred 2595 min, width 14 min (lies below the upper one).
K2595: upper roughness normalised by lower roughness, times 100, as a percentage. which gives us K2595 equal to 526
